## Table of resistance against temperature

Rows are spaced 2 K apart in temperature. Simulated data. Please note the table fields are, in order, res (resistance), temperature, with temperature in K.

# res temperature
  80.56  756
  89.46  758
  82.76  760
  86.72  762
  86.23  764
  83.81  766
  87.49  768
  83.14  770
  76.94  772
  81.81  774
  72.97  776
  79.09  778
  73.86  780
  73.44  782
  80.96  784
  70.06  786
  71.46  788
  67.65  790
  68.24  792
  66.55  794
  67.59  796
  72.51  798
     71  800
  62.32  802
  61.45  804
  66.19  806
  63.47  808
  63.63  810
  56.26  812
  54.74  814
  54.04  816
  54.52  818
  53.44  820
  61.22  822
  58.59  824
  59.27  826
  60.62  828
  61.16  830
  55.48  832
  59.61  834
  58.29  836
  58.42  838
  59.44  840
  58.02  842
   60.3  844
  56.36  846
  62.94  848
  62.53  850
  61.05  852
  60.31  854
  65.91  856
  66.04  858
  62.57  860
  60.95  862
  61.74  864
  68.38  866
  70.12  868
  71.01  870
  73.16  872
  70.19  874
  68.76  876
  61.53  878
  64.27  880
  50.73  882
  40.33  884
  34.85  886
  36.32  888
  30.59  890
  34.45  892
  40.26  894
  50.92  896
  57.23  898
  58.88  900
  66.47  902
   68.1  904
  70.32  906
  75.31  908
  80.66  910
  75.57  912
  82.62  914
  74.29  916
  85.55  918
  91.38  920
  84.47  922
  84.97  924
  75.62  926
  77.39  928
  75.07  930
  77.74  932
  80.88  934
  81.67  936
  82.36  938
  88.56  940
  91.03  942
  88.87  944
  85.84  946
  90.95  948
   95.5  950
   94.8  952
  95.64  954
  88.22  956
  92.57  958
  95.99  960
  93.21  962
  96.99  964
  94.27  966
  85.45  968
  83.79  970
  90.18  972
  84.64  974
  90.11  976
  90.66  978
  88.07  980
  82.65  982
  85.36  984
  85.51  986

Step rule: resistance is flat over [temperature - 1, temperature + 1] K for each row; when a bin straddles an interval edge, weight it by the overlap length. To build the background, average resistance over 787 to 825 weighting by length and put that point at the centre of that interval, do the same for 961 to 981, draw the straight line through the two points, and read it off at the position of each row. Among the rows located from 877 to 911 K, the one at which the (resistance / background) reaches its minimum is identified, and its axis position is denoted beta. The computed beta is 890 K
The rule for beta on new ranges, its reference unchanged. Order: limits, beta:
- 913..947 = 930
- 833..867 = 846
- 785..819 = 816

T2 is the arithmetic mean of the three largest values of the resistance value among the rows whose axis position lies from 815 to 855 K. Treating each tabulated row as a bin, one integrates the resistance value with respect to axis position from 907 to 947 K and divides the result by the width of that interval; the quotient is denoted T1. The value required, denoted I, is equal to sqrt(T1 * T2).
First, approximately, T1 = 82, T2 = 62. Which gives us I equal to 71.4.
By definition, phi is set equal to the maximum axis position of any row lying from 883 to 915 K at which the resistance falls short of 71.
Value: 906 K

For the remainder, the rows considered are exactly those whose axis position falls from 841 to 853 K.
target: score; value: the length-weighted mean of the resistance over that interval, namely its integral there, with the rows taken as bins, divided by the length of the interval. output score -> 60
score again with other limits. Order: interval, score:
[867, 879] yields 69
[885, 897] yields 38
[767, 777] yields 80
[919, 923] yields 88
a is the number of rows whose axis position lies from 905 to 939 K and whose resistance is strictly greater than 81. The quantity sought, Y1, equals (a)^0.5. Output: 2.6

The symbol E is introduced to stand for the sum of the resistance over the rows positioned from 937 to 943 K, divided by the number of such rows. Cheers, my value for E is 87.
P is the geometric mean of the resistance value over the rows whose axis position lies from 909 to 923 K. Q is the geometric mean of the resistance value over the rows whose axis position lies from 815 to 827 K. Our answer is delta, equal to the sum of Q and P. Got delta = 139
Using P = 82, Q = 56.8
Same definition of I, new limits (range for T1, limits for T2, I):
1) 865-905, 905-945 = 71.1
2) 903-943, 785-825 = 75.8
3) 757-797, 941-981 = 86.4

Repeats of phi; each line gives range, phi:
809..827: 826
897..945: 906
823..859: 858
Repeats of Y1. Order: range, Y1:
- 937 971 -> 4.1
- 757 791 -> 2.8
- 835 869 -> 0.0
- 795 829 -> 0.0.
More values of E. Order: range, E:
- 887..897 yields 39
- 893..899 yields 49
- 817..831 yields 58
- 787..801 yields 69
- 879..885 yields 52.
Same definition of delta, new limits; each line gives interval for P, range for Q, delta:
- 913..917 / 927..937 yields 157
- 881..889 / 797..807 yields 107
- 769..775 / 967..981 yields 168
